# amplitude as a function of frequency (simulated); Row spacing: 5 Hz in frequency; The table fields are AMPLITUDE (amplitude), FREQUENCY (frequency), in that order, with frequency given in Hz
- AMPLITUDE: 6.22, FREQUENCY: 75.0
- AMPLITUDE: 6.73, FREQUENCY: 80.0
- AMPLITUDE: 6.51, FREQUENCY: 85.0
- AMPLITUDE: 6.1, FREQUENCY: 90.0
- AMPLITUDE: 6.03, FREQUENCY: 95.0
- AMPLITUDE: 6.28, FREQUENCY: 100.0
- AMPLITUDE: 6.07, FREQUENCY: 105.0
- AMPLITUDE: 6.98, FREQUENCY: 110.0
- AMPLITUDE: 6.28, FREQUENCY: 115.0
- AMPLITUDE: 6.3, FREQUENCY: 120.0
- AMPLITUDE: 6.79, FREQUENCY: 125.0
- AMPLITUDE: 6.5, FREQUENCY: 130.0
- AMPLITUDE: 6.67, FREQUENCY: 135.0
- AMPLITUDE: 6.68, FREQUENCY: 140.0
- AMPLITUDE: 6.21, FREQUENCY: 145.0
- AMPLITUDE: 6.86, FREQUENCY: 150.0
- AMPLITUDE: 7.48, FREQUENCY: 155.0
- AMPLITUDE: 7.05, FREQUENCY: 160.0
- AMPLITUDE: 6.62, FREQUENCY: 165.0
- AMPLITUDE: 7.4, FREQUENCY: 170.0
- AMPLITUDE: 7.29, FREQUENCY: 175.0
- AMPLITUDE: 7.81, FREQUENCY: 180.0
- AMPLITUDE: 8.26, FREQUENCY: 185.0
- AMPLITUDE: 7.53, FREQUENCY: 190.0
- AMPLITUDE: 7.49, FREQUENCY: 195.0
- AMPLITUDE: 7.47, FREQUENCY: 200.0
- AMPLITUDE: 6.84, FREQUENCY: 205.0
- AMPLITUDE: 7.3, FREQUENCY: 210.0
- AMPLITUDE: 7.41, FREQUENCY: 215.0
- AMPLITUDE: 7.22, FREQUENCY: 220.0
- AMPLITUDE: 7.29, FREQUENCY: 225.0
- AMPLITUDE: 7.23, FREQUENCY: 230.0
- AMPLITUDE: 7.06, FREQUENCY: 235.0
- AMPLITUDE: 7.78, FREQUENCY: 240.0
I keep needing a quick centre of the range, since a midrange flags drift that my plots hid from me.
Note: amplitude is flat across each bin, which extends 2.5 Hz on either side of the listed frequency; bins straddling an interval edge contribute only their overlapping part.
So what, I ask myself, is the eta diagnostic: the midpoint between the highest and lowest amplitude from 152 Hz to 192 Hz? 7.44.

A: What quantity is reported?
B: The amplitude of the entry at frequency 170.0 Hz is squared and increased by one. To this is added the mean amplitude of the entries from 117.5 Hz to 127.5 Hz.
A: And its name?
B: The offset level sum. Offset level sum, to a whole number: 62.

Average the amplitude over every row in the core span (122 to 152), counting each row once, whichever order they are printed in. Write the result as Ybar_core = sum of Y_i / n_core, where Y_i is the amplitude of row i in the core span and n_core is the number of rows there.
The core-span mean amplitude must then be 6.6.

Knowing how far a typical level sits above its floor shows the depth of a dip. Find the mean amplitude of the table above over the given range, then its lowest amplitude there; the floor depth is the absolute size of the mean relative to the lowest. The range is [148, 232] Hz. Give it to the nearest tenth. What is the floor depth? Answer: 0.7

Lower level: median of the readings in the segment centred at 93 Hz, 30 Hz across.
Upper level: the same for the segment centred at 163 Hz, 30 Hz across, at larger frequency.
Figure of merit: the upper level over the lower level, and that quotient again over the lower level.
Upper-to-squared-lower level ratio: 0.187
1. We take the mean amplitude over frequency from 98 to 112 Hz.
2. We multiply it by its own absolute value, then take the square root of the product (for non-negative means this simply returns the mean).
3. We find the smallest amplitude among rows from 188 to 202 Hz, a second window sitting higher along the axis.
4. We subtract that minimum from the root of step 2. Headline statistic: -1.0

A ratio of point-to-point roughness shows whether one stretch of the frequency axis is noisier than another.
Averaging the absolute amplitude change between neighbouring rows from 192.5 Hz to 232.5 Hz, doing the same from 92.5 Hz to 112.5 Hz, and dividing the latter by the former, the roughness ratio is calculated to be 2.1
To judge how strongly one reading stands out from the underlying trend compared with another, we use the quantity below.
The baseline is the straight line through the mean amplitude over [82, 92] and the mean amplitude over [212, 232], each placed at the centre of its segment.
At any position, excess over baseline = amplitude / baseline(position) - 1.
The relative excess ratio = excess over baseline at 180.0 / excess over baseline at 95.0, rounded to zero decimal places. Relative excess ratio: -2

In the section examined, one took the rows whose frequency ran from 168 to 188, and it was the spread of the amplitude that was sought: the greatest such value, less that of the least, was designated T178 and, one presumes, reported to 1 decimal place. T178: 1.0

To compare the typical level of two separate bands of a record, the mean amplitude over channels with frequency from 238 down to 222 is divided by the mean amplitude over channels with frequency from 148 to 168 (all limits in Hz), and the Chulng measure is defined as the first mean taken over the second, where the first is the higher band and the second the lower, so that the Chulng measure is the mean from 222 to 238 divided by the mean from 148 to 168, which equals 1.03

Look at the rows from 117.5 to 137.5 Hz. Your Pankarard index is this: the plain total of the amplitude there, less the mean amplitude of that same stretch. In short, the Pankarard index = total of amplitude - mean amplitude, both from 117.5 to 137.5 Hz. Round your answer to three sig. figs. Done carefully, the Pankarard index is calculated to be 19.7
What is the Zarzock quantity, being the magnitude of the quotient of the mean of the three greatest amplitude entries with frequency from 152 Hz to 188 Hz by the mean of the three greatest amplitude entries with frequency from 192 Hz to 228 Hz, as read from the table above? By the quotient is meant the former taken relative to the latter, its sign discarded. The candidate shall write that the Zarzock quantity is 1.05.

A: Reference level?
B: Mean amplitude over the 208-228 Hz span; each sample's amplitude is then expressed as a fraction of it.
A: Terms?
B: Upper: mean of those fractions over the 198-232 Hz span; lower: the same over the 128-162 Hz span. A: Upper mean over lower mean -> 1.07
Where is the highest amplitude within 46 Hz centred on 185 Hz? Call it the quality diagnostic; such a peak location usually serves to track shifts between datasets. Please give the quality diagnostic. 185.0 Hz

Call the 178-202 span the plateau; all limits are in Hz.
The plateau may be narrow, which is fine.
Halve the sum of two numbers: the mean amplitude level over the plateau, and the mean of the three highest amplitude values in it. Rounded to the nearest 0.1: 7.8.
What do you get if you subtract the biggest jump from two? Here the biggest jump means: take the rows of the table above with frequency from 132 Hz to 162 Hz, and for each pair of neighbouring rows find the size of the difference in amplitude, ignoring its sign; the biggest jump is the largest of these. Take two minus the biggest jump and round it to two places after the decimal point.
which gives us 1.35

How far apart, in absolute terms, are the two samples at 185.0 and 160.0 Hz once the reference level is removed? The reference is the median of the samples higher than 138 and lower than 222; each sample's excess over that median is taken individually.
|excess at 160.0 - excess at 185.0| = 1.2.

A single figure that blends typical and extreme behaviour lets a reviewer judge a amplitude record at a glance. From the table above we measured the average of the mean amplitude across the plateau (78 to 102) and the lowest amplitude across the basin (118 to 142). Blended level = 6.3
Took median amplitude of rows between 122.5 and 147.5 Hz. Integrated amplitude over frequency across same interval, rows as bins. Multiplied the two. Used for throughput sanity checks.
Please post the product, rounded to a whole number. 1096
